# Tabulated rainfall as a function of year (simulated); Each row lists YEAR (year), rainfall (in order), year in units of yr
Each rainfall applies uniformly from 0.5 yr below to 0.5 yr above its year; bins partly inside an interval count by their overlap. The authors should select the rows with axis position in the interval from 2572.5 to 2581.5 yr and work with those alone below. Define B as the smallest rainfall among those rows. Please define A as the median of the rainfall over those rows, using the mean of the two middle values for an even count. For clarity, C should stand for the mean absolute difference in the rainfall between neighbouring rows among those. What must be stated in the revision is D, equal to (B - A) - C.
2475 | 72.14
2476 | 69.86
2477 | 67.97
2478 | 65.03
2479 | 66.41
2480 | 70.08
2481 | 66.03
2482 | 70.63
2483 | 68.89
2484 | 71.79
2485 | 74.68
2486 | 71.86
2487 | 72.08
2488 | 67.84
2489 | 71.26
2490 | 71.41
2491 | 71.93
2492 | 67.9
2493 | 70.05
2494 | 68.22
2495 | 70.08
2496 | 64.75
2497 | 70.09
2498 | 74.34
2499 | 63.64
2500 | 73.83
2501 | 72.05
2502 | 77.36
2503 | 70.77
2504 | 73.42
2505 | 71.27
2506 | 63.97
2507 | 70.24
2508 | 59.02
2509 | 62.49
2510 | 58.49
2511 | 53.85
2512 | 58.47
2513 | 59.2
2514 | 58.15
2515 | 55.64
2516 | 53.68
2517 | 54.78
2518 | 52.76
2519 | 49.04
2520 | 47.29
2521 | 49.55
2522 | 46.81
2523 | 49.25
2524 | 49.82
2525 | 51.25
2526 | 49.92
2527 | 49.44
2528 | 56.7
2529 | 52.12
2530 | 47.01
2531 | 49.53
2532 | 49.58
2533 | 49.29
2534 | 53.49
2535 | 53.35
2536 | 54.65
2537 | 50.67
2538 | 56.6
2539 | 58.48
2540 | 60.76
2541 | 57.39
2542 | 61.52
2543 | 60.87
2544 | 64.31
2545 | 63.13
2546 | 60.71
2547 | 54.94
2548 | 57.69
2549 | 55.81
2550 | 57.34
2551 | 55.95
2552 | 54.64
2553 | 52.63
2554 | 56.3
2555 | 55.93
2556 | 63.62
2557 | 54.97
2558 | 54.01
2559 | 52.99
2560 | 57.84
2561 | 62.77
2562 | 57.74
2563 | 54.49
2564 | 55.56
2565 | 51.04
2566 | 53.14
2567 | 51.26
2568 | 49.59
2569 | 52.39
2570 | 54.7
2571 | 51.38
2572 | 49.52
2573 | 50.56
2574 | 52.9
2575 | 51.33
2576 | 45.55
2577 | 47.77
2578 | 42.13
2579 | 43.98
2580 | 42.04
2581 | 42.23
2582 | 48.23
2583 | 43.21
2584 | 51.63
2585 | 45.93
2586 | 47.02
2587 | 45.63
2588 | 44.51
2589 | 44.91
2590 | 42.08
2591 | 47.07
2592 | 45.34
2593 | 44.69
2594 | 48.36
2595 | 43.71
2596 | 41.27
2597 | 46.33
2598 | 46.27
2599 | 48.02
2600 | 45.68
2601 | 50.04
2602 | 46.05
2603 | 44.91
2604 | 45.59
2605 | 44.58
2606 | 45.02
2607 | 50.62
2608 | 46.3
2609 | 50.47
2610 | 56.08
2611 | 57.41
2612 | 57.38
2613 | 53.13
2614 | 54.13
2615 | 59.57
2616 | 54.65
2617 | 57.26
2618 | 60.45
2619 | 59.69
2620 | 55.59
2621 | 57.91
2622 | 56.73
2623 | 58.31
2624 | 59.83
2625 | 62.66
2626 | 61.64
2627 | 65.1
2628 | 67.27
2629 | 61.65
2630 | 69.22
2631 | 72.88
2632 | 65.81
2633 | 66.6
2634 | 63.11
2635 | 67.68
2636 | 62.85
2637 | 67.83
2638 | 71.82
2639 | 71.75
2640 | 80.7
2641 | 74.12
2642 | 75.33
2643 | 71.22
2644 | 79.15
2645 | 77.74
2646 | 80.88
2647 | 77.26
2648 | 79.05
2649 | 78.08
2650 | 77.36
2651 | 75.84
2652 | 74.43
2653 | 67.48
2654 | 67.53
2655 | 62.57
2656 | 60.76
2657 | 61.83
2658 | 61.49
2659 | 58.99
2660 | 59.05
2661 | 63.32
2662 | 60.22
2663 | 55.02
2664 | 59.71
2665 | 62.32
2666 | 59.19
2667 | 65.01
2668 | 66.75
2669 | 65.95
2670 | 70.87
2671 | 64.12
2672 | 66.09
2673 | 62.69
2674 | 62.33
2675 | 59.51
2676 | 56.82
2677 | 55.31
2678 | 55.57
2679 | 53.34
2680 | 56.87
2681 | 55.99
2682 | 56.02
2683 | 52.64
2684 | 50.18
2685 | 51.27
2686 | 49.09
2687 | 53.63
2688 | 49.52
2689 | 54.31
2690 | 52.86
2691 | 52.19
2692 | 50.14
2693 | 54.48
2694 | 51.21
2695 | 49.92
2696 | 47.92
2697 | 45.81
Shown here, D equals -6.2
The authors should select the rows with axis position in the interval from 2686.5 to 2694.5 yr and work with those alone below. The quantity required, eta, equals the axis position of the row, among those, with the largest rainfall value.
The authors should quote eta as 2693 yr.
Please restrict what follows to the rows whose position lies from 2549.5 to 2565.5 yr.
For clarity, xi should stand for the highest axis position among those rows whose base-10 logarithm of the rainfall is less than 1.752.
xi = 2565 yr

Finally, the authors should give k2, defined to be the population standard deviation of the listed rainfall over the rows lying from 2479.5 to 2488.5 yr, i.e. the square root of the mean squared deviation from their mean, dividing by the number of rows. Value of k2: 2.4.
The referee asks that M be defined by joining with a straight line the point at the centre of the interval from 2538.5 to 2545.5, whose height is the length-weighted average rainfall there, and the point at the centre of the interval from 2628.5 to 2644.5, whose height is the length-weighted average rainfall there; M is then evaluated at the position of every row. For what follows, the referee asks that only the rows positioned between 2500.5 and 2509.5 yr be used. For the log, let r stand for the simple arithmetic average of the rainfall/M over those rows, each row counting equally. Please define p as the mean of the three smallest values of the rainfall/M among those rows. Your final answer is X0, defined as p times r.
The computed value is 1.3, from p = 1.07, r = 1.20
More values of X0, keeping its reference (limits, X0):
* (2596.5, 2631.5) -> 0.5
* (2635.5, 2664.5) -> 0.8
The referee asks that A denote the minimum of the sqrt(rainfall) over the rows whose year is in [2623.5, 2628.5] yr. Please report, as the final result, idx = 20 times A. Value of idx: 155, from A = 7.7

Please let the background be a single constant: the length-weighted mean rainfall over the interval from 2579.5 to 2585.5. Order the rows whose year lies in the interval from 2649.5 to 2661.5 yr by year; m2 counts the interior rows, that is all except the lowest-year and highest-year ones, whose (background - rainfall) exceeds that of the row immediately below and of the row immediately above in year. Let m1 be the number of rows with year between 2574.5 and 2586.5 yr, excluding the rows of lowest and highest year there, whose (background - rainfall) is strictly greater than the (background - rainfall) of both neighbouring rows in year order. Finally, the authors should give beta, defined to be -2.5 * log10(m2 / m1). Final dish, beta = 0.6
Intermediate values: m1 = 5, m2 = 3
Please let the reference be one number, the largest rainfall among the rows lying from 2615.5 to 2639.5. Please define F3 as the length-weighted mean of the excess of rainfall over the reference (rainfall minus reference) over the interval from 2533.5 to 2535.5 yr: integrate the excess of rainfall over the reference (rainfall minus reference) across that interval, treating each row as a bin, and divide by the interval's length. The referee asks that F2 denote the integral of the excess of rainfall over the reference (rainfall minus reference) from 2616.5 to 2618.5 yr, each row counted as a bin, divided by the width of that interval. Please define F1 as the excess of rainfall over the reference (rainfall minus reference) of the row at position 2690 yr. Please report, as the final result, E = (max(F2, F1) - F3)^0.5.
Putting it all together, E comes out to 2.33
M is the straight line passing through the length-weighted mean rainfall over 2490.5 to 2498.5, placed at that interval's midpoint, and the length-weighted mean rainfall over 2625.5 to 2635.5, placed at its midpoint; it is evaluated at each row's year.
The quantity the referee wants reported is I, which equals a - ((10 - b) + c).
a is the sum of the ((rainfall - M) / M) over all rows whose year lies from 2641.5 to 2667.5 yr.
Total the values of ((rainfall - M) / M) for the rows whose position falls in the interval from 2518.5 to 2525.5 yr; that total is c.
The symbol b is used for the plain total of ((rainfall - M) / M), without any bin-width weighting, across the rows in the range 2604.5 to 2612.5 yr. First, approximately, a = 1.0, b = -2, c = -2.0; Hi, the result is -9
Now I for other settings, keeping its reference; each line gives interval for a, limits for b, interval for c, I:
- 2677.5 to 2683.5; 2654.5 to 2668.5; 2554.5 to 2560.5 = -11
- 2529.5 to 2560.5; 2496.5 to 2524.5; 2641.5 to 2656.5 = -21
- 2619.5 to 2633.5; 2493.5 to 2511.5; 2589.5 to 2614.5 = -4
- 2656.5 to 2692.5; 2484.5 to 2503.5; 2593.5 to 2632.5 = -7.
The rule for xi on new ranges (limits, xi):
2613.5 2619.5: 2616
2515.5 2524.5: 2524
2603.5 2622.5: 2620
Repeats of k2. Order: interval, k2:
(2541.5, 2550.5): 3.1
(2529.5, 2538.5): 2.9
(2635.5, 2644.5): 5.2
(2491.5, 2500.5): 3.4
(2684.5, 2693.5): 1.9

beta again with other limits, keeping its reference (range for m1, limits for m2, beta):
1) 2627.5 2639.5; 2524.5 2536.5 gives 0.0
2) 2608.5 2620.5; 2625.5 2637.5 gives -0.8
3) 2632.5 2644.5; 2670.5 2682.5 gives 0.6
